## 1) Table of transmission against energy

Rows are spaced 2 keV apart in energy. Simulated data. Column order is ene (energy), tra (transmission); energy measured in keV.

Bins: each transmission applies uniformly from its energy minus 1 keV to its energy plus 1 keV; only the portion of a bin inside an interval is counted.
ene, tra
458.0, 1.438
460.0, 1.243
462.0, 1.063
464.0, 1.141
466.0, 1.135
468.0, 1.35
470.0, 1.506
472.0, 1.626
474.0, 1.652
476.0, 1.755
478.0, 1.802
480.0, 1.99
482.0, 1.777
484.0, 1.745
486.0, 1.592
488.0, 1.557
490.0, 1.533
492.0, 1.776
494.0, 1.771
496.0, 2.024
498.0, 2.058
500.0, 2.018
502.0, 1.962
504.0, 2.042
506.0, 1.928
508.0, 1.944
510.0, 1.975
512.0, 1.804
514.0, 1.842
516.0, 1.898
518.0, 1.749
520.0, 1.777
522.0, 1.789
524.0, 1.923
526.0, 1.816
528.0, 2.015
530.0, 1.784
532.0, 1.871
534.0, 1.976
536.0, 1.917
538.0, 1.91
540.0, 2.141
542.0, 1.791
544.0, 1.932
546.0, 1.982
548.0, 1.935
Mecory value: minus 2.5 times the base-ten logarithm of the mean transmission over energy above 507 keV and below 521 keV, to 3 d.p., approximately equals -0.671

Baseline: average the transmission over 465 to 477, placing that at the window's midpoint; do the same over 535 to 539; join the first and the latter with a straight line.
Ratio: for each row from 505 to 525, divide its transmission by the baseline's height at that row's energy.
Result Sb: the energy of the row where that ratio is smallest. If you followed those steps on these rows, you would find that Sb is 518.0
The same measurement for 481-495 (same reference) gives 490.0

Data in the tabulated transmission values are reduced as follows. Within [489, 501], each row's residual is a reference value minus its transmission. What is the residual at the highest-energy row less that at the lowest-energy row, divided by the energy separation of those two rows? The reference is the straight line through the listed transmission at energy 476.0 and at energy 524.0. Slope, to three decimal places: -0.045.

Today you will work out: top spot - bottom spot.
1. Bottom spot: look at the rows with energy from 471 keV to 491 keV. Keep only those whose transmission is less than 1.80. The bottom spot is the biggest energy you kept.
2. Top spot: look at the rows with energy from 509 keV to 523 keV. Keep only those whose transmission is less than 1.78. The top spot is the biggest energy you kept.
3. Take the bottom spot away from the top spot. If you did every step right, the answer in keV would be 30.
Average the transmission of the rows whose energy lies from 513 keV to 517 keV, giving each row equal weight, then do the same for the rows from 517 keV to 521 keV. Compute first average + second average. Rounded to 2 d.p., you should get 3.63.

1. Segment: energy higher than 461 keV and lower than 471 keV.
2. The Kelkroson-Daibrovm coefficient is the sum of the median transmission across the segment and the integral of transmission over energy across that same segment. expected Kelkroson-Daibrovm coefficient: 13.5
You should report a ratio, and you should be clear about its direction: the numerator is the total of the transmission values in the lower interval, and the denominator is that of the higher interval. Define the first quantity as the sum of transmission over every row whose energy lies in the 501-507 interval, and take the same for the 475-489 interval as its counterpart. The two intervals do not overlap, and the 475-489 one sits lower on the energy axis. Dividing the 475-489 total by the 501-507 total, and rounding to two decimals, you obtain 2.06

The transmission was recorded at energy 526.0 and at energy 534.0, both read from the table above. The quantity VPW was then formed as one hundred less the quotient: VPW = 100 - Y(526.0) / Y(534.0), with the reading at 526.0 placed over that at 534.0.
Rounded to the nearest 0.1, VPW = 99.1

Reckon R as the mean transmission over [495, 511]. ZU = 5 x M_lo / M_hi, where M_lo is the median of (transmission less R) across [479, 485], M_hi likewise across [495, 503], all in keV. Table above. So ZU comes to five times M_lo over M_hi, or -40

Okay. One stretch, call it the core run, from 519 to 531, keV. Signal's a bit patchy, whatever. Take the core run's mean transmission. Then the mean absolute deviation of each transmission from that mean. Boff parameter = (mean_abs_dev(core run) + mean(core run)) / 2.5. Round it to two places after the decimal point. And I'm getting 0.77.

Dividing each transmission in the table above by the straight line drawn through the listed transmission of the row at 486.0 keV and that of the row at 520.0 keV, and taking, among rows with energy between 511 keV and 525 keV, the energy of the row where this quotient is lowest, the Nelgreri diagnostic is 518.0 keV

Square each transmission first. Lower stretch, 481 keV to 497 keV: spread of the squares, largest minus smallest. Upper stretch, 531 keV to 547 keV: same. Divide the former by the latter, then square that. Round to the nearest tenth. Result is 1.6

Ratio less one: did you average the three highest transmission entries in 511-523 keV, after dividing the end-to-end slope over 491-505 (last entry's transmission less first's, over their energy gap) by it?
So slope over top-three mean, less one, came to -0.99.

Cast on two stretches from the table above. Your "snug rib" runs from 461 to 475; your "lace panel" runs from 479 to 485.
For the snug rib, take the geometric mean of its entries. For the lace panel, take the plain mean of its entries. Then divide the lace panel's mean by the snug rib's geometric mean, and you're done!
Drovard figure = 1.38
